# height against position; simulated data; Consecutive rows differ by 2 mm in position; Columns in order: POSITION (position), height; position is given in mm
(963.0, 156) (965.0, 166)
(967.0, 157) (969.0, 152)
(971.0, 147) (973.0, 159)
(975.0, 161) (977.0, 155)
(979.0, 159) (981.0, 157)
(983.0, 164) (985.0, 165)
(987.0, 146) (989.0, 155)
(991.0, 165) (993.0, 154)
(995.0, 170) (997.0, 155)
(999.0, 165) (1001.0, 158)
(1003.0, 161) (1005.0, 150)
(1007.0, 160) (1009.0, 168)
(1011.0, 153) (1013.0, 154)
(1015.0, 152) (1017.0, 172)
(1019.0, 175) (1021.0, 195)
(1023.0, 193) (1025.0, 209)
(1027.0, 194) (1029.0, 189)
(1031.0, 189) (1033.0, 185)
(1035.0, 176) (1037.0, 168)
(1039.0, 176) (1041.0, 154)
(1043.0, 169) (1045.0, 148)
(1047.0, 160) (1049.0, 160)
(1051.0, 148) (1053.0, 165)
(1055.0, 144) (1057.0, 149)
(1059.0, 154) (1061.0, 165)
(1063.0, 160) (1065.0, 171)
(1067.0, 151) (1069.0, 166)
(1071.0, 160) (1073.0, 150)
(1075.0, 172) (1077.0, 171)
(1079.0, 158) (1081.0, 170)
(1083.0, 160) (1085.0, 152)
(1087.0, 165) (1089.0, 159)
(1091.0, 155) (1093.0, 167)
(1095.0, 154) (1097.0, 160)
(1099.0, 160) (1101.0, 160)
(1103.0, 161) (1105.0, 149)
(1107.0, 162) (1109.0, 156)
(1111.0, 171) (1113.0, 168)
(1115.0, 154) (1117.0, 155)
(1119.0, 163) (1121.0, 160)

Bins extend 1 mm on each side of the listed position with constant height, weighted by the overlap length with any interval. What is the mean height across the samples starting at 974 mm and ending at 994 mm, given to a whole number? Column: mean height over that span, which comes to 158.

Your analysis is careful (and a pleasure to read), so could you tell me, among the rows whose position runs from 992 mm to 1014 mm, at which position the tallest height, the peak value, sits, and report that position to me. 995.0 mm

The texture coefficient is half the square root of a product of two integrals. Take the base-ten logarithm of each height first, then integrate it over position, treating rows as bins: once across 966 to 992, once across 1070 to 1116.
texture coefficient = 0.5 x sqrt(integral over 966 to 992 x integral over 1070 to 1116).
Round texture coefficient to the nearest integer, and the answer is 38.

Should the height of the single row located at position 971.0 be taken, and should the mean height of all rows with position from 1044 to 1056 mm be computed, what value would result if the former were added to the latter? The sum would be 301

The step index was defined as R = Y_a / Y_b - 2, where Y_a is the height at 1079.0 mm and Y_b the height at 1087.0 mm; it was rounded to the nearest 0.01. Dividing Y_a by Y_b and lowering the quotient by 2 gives -1.04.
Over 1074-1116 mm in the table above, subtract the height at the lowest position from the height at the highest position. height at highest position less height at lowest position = -18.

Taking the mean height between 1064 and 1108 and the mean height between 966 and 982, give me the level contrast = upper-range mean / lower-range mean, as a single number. 1.03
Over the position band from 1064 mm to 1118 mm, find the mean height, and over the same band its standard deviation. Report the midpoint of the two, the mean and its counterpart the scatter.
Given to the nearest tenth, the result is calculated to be 83.8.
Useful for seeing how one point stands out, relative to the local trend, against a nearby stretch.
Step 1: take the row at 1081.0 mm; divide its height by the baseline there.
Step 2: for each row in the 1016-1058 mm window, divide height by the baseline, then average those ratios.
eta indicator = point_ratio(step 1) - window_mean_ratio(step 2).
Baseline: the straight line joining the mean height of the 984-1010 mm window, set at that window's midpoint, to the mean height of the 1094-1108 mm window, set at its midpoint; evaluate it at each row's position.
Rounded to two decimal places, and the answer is -0.01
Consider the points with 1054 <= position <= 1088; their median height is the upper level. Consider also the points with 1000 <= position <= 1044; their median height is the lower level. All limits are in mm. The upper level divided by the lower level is 0.94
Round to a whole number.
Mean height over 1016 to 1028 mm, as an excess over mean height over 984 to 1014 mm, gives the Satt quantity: 31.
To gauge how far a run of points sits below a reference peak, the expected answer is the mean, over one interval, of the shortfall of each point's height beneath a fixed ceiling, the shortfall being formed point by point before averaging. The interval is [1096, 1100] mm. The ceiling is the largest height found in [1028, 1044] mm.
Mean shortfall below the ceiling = 29.0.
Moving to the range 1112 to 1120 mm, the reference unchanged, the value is 29.0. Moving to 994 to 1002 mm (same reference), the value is 27.0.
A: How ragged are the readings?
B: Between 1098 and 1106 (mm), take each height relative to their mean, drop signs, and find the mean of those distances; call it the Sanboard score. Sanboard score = 4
